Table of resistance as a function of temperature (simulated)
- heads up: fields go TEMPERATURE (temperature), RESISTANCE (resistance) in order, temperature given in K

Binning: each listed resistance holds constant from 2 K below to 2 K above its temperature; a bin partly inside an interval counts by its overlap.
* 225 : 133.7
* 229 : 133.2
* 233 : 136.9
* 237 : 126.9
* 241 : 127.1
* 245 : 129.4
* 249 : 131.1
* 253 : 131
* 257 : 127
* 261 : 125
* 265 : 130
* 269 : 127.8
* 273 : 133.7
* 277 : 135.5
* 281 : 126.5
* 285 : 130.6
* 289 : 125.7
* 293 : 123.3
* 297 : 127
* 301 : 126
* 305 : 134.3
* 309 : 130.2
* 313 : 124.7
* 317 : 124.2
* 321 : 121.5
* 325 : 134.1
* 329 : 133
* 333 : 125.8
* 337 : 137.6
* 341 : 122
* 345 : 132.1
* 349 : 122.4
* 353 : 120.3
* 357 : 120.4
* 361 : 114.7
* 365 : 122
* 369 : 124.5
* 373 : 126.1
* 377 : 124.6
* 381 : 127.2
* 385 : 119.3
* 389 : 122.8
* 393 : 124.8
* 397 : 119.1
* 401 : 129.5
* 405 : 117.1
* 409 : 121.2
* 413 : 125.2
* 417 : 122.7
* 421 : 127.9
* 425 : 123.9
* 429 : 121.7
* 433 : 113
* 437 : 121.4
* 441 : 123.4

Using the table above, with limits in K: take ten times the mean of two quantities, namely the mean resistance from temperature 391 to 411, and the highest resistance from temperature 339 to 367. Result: 1272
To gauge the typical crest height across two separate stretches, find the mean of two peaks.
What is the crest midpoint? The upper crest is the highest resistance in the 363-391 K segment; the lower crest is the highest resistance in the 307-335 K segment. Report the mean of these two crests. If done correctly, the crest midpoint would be 131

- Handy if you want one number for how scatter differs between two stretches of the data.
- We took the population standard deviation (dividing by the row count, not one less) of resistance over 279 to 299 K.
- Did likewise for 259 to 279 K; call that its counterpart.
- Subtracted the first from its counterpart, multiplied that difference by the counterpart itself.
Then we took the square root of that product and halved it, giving 1.18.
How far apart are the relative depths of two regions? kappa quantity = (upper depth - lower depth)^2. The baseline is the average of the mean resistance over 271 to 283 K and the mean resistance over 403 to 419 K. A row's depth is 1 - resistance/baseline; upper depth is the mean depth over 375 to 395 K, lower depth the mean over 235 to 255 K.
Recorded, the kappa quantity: 0.0018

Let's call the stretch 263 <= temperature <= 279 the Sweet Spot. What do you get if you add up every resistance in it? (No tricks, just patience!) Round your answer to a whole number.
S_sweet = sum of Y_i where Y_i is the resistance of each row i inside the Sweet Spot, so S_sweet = 527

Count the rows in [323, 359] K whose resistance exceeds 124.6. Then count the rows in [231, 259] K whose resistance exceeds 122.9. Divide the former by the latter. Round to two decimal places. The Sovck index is 0.71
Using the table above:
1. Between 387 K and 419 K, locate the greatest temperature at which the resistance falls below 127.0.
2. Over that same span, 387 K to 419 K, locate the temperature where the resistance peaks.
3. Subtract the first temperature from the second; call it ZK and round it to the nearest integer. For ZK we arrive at -16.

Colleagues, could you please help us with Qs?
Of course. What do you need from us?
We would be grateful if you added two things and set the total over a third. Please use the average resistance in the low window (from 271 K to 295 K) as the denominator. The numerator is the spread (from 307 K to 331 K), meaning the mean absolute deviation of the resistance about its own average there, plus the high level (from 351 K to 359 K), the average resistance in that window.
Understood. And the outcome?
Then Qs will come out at 0.97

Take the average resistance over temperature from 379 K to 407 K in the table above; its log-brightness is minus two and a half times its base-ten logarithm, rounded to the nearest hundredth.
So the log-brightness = -5.22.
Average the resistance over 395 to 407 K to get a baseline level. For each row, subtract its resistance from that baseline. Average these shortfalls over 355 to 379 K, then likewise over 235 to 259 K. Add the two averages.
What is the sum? -7.0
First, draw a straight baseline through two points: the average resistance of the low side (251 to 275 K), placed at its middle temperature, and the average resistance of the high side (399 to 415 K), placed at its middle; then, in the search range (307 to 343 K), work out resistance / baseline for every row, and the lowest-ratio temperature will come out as 321 K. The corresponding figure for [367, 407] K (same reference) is 405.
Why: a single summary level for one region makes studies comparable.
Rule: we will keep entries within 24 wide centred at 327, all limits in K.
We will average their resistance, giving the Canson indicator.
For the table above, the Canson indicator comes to 129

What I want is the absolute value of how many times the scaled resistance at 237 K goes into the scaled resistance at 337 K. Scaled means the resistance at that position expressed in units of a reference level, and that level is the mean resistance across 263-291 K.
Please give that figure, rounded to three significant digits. 1.08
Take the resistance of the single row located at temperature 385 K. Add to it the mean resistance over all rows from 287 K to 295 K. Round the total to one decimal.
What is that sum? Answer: 243.8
